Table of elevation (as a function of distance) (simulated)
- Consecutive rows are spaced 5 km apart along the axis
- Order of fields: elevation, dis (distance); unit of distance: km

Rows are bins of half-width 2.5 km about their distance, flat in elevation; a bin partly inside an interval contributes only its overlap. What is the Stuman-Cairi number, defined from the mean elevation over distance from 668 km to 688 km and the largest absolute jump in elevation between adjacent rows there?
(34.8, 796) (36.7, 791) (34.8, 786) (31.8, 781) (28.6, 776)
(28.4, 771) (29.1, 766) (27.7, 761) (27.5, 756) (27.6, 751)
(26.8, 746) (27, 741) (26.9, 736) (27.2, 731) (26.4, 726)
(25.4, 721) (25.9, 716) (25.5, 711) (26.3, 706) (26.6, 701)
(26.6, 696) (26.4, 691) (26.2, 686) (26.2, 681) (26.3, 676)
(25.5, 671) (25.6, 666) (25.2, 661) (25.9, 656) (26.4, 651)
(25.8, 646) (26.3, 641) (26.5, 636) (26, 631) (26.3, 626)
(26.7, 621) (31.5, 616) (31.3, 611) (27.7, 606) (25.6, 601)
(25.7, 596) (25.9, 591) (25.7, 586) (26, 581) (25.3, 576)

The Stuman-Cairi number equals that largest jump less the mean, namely -25.2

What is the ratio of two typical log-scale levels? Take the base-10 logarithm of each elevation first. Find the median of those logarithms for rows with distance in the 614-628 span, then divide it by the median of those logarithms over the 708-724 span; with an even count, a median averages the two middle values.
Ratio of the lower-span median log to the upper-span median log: 1.014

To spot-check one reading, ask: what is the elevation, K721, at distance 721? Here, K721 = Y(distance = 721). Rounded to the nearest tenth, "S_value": 25.4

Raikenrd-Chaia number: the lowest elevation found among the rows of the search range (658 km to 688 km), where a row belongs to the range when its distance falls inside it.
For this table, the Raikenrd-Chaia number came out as 25.2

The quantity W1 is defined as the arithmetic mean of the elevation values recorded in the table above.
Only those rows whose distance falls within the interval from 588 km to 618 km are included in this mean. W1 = 27.9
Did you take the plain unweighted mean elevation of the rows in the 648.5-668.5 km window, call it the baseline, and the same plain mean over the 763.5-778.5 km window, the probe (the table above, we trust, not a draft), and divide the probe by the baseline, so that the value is 1.11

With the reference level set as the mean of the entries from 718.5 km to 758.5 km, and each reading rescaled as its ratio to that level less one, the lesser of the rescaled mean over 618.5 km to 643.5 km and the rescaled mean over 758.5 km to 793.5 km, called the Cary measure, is -0.018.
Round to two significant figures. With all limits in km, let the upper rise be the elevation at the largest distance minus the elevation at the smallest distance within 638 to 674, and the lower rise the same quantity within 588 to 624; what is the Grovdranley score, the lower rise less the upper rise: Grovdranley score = 1.6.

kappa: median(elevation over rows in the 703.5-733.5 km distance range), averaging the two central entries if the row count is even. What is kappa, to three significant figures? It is 26.1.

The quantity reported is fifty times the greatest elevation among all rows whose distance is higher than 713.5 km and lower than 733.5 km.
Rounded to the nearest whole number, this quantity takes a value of 1360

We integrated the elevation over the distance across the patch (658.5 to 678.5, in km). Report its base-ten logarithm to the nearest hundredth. 2.71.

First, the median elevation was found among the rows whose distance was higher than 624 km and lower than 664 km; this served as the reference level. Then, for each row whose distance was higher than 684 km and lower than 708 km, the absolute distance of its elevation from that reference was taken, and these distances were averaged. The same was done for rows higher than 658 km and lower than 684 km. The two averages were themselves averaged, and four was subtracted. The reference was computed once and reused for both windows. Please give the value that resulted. -3.6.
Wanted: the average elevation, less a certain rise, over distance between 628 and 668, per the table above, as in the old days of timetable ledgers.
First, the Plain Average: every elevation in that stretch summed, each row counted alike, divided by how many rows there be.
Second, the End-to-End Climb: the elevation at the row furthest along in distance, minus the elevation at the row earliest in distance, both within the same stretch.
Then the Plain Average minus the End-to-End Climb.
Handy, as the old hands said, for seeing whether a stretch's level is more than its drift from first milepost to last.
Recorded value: 26.4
